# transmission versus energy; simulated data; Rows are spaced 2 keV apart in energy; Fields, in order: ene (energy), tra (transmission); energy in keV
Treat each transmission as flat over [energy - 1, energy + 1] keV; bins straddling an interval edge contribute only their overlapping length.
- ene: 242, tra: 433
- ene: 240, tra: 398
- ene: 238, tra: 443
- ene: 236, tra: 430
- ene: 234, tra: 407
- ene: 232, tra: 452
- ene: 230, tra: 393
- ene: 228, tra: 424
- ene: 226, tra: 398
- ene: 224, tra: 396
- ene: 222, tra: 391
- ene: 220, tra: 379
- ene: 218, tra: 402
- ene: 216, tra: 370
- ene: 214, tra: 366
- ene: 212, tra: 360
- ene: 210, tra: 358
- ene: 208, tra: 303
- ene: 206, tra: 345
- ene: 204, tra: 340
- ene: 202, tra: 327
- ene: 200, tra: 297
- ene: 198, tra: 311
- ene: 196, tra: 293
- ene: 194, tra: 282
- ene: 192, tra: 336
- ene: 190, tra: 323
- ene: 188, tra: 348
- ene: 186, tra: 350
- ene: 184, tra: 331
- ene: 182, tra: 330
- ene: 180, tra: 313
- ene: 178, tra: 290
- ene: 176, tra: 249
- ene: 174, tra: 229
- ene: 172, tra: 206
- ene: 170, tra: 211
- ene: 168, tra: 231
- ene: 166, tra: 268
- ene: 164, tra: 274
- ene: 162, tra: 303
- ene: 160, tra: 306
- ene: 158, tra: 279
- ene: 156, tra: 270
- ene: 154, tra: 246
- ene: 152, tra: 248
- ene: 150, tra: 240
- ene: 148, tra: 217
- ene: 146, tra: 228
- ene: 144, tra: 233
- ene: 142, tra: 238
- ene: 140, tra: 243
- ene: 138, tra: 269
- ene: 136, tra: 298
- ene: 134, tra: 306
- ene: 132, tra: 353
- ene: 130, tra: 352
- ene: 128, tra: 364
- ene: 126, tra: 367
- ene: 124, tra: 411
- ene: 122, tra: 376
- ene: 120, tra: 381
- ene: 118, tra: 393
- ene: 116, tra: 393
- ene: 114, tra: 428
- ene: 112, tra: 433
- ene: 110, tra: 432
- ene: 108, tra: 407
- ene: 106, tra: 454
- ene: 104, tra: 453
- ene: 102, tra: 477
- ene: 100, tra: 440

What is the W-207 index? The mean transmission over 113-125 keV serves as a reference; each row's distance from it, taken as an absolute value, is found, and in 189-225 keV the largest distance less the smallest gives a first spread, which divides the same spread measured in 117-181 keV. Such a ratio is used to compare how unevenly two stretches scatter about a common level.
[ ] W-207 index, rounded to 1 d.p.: 1.6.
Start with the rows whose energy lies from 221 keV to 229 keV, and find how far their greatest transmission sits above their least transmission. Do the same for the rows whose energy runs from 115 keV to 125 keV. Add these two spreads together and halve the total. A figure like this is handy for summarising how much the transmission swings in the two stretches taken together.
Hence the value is 34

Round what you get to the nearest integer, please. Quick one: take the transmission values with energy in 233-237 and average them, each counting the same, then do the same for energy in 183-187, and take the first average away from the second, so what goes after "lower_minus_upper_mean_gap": -78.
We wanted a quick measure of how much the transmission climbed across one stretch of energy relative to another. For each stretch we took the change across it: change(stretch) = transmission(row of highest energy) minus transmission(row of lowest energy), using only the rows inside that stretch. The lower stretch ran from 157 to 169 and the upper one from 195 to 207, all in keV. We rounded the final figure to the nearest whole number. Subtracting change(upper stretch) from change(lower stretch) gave -100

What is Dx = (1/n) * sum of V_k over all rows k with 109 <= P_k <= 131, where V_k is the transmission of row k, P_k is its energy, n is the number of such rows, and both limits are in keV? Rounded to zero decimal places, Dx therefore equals 394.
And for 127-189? 278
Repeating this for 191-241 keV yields 368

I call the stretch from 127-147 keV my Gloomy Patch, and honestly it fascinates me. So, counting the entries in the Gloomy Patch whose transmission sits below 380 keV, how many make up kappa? 10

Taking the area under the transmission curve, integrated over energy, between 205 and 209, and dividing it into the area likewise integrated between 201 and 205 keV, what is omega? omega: 1.0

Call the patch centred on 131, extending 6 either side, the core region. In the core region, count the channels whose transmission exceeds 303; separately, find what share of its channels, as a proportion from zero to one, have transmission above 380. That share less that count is -5.0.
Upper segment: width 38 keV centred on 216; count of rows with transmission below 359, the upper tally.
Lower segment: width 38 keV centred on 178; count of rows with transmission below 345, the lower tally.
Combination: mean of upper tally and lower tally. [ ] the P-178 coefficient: 12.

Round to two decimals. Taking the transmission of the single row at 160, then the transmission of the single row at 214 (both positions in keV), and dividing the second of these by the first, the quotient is 1.20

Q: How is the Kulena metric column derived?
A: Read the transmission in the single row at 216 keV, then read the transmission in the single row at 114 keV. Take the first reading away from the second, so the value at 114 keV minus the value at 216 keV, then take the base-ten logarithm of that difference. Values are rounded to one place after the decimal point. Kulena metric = 1.8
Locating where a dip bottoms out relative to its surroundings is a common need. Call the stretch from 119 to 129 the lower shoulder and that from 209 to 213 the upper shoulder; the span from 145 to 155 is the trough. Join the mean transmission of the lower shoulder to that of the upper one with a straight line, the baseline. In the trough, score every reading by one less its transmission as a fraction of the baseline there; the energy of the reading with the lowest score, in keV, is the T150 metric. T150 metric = 152 keV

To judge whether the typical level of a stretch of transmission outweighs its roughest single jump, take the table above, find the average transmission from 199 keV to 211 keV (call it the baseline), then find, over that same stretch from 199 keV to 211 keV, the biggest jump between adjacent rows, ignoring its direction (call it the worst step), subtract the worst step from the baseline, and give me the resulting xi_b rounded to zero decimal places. 273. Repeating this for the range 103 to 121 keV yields 372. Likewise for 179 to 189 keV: 315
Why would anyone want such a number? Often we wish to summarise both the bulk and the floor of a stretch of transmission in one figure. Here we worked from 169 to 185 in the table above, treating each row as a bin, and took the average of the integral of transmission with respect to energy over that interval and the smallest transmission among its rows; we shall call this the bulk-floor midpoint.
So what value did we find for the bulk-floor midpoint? 2262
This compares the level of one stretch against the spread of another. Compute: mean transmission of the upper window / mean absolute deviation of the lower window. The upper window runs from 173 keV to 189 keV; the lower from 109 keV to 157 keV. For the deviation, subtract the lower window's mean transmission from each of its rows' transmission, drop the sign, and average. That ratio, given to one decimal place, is 4.4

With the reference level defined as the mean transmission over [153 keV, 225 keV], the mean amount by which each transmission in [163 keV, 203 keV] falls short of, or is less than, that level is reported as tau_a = 22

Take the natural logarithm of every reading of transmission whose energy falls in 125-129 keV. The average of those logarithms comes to 5.90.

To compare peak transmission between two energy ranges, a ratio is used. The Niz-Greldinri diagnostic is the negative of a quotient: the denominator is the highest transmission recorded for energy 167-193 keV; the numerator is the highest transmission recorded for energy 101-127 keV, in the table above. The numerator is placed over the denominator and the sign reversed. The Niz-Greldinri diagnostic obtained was -1.36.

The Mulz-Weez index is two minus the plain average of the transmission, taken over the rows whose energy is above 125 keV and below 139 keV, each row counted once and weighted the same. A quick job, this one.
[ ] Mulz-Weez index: -328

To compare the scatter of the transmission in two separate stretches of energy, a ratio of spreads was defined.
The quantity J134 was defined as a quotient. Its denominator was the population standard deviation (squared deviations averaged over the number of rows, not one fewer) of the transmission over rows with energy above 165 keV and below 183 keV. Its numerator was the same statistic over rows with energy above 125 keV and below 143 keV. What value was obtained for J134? 1.2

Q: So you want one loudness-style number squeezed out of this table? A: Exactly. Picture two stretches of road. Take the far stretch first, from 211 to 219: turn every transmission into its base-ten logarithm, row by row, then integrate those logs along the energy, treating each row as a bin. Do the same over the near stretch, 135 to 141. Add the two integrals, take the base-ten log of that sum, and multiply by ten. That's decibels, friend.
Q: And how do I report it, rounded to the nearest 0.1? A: 15.5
